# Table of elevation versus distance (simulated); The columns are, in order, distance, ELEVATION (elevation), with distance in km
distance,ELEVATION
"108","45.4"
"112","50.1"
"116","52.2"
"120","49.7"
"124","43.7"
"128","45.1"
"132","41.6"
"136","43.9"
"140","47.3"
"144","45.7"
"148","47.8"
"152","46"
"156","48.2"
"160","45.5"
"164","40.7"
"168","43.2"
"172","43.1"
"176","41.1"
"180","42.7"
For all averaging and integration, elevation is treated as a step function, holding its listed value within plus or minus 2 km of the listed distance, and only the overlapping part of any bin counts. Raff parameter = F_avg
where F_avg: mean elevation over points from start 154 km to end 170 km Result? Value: 44.4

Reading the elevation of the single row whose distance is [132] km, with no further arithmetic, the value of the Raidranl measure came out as 41.6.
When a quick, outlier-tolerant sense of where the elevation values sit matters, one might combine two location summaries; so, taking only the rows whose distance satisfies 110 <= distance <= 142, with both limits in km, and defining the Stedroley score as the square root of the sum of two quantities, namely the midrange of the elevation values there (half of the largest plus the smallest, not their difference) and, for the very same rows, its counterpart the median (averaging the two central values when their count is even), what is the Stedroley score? 9.65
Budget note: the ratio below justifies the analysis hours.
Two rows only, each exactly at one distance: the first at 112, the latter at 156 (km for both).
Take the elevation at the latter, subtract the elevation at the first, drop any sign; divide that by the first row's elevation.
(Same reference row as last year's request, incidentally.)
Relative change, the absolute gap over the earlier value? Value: 0.04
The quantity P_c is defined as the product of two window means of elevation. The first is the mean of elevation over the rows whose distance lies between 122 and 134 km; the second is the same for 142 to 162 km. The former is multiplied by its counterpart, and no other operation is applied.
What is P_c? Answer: 2027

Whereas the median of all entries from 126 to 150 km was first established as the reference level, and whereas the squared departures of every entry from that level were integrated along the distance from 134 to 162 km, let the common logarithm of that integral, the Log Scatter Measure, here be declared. 1.90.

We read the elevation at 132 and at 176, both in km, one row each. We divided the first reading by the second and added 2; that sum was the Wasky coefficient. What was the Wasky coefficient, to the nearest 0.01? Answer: 3.01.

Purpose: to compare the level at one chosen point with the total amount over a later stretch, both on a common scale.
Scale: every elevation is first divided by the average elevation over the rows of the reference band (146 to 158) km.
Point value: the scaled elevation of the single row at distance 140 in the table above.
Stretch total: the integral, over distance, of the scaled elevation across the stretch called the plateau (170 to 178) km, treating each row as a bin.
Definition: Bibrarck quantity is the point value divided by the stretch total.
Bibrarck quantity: 0.14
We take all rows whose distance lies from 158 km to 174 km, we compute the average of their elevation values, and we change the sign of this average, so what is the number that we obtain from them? -43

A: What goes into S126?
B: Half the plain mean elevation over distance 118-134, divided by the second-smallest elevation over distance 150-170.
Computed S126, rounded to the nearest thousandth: 0.521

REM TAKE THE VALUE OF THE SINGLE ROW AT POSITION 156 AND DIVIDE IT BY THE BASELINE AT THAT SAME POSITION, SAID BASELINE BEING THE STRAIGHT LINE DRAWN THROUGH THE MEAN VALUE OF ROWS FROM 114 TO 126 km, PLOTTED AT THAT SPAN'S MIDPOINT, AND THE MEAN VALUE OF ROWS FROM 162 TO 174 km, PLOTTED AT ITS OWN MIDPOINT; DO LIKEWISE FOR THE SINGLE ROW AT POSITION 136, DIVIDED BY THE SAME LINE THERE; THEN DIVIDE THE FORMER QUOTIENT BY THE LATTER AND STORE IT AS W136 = 1.16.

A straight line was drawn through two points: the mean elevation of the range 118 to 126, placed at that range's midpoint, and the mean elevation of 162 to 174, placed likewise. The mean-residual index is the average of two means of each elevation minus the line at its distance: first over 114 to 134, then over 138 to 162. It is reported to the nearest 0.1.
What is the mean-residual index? 1.3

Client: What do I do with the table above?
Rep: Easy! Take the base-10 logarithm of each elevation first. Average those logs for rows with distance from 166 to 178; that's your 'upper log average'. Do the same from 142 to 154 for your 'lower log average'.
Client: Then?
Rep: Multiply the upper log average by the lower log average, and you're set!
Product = 2.71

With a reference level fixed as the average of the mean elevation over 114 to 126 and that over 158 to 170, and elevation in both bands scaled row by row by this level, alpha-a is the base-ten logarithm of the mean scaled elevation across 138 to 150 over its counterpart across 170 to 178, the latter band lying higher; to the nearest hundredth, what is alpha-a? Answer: 0.05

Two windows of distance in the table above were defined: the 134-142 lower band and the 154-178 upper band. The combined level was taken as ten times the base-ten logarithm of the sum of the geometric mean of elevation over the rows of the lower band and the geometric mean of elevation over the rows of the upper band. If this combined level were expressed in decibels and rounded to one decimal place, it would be 19.5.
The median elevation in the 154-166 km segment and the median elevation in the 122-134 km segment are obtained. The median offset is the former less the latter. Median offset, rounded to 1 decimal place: 1.8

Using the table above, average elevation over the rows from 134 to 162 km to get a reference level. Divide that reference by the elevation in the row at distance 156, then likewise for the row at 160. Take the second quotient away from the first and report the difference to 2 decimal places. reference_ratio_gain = -0.06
